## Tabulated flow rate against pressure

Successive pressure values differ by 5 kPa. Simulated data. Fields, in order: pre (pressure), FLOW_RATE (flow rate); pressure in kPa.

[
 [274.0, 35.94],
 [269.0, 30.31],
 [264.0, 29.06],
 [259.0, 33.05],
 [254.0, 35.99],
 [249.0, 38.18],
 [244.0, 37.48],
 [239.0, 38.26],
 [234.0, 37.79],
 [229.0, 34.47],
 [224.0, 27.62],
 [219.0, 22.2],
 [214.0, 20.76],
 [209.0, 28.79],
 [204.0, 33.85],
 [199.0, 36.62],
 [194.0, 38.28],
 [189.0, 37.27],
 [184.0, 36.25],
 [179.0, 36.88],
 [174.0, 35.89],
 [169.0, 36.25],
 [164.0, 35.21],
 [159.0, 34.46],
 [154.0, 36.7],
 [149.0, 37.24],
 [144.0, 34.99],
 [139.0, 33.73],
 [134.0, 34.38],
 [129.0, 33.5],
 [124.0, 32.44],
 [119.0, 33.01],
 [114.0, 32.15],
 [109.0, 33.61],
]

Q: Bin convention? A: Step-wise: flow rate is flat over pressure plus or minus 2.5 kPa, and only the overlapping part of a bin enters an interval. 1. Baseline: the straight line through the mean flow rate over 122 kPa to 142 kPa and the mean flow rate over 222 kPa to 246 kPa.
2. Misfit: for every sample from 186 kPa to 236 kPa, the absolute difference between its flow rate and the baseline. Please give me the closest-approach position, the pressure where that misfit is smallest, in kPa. 229.0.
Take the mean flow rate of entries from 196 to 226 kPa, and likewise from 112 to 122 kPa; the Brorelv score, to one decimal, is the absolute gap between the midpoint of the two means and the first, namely 2.1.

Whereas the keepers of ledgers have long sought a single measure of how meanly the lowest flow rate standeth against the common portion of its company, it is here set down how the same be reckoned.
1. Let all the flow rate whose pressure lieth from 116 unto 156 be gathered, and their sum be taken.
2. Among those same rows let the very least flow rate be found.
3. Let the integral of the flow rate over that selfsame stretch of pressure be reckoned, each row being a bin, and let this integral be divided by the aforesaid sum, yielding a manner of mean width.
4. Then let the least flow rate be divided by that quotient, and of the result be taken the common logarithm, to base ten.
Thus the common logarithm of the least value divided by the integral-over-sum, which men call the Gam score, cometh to 0.81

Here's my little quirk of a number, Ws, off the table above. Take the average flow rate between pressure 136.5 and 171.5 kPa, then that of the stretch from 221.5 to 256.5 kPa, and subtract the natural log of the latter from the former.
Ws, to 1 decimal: 31.9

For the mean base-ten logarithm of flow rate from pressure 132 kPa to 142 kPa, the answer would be 1.53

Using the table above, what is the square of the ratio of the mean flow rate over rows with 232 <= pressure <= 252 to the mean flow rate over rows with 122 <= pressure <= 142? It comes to 1.3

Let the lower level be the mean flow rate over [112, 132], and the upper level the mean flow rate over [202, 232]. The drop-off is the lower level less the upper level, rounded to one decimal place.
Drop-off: 4.8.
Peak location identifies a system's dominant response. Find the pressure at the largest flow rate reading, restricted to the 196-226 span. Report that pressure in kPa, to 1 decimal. 199.0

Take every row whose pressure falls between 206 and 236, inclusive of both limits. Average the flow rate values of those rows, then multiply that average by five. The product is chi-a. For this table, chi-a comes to 143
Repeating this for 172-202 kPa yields 184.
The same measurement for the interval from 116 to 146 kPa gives 168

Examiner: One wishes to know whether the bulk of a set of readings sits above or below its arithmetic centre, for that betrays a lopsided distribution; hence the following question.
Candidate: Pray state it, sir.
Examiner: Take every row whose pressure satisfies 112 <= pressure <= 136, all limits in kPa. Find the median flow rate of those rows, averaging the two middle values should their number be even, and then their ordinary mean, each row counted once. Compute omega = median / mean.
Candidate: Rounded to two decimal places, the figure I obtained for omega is 1.00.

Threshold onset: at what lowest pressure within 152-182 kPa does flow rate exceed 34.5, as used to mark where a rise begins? 154.0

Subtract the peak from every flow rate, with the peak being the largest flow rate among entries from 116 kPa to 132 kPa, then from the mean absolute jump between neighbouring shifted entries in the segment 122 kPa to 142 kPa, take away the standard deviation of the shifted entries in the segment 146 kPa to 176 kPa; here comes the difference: -0.1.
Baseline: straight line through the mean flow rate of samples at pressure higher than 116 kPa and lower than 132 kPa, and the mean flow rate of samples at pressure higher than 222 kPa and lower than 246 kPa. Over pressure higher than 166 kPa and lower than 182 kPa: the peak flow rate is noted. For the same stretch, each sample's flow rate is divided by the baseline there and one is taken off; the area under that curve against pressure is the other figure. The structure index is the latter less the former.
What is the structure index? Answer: -35.8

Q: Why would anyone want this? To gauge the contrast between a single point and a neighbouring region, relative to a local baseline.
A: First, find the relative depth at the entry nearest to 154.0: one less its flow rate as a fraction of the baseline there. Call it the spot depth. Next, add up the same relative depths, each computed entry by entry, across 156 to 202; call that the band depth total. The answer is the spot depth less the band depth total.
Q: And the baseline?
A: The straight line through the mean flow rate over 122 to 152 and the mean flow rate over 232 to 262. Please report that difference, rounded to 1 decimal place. 0.2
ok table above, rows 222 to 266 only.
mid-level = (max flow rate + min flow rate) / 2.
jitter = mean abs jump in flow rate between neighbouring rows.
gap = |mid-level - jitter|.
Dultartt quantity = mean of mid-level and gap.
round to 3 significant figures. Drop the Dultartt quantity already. 31.6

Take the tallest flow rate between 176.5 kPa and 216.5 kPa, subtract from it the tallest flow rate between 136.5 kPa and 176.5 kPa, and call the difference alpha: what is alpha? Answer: 1.0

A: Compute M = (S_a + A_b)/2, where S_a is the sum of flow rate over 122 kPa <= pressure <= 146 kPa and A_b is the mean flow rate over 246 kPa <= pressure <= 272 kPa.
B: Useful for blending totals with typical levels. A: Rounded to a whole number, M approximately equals 101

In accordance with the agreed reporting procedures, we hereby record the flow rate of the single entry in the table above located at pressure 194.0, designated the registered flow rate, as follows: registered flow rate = 38.28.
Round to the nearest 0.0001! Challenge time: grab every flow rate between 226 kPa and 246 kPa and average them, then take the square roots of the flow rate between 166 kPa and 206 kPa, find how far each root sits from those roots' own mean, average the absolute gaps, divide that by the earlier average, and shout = 0.0019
